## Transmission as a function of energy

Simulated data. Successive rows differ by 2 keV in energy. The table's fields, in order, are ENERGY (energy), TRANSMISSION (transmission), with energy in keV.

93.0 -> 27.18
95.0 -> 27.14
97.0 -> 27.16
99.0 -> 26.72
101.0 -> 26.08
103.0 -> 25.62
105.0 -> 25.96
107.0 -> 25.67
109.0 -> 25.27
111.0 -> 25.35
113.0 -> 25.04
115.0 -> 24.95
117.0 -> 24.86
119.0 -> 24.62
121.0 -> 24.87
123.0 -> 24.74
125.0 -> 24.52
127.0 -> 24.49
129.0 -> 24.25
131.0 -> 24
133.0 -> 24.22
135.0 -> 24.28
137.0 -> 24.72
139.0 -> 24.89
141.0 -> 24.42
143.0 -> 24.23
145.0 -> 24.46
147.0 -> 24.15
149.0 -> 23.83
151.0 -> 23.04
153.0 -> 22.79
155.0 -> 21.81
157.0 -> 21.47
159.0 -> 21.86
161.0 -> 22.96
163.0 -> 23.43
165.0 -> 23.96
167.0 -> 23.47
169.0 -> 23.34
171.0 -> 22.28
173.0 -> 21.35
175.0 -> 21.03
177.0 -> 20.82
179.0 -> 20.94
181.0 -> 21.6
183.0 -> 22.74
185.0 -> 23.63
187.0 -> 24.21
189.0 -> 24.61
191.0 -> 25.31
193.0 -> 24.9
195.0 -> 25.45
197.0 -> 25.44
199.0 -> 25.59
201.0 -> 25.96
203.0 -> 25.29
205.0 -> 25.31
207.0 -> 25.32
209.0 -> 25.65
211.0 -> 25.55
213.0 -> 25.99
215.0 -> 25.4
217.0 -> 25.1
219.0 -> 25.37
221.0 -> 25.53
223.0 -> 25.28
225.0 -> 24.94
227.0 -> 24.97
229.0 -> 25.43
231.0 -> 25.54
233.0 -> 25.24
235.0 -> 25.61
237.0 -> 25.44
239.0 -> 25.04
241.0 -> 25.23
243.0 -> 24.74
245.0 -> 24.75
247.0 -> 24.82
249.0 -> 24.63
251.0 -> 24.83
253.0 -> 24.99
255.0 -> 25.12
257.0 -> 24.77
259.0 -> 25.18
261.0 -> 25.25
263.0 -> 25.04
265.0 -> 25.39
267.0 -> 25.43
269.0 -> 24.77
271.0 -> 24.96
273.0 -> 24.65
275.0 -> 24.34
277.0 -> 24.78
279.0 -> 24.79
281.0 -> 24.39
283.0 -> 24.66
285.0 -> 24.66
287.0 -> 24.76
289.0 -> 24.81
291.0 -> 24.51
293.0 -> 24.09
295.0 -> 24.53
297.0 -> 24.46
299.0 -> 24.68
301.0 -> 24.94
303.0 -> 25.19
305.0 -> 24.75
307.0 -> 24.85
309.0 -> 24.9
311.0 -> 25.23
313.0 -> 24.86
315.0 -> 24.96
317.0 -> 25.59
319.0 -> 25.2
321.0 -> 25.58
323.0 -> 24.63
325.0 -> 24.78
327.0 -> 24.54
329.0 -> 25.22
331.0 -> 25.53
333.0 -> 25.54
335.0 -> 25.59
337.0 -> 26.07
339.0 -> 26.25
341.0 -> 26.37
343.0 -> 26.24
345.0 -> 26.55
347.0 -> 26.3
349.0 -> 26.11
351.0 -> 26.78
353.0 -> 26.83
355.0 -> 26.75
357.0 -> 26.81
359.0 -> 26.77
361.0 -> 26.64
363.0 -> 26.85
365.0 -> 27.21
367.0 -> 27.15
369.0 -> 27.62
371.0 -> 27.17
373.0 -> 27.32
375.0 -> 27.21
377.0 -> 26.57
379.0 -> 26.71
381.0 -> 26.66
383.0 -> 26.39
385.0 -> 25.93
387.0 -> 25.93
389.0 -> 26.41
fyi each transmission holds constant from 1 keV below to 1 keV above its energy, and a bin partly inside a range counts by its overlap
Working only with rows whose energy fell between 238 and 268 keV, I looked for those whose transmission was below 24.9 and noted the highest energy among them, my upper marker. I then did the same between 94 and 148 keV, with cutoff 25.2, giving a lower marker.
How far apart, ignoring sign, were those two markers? 110 keV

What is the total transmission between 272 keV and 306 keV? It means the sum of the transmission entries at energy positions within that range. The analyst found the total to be 419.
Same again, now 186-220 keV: 430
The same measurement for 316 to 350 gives 436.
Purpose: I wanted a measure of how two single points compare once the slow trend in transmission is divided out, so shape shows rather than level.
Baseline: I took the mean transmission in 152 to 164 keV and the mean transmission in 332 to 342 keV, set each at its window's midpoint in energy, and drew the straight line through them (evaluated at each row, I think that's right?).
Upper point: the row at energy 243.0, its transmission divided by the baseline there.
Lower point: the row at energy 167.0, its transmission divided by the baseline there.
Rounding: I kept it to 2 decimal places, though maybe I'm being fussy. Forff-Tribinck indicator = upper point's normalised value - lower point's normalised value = -0.01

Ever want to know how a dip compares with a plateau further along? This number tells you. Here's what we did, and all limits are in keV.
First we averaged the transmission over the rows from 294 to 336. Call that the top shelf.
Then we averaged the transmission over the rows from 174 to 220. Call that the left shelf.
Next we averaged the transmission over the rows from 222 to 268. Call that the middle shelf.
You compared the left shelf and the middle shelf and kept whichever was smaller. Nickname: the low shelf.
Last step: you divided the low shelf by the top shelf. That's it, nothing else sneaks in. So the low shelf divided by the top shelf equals 0.975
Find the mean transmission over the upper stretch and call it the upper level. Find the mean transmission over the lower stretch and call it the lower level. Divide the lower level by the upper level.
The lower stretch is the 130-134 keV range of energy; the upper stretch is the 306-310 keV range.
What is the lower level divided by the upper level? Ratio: 0.97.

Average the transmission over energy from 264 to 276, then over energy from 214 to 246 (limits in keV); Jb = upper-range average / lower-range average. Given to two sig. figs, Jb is 0.99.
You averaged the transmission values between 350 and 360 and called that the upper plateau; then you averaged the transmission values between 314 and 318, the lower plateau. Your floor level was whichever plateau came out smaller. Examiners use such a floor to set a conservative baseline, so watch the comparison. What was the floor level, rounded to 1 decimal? 25.3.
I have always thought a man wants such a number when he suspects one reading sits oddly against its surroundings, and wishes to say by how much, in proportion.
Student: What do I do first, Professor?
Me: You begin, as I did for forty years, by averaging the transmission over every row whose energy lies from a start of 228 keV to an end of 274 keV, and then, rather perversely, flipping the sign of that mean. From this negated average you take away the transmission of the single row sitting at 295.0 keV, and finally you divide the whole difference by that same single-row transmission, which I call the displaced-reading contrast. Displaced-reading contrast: -2.02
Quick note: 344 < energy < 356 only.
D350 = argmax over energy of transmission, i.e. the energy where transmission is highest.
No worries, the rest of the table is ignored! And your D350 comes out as 353.0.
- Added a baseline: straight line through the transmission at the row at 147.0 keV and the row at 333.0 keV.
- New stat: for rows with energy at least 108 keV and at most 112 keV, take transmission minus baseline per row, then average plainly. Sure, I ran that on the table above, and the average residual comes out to 1.4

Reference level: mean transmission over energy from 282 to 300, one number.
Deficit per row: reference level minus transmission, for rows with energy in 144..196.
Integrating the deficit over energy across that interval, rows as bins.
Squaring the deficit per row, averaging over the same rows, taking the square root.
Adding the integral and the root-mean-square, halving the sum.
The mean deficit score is 40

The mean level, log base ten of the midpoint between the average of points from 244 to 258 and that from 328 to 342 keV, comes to 1.40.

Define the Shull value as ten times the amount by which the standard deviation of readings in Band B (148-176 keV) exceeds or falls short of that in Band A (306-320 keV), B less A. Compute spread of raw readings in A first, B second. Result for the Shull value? 7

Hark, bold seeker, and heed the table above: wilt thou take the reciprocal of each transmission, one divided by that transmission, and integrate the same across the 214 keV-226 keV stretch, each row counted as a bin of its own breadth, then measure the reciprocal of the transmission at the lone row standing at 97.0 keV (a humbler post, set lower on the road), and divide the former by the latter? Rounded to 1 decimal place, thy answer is 12.9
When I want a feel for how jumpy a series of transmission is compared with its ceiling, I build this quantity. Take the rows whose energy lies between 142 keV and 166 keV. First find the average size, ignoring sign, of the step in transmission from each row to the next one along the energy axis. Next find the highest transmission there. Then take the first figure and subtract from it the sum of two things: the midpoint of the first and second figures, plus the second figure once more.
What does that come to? -36.4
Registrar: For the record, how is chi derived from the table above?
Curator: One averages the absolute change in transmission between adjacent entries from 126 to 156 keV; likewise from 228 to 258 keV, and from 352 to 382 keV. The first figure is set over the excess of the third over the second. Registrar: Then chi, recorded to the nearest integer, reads -26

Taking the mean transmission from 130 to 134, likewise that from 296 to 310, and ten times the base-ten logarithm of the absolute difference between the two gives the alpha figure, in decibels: -1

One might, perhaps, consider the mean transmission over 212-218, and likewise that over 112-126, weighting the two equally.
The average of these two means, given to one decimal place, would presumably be 25.1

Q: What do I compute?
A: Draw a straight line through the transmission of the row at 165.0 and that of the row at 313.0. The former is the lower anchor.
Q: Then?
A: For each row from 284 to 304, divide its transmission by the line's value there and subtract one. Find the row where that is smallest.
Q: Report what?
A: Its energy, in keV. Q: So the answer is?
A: 293.0 keV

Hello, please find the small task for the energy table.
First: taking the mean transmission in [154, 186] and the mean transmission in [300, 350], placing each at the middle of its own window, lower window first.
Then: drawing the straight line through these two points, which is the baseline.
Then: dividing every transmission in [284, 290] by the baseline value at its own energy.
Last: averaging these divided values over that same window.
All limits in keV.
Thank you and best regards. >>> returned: 1.00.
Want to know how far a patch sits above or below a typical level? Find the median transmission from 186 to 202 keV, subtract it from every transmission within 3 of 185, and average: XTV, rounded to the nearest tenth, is -1.8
